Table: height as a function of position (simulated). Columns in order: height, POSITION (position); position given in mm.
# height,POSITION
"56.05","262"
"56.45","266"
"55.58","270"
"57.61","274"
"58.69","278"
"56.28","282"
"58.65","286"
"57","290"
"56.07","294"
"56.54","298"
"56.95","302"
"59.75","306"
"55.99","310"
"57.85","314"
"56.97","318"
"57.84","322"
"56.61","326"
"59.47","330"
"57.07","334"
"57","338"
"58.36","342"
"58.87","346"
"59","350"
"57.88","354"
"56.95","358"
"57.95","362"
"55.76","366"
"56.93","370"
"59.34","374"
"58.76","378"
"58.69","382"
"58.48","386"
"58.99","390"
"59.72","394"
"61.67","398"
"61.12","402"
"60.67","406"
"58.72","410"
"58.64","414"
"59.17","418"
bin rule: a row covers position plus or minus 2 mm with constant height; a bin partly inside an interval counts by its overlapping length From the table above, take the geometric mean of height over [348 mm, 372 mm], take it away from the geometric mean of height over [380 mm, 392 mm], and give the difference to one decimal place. 1.3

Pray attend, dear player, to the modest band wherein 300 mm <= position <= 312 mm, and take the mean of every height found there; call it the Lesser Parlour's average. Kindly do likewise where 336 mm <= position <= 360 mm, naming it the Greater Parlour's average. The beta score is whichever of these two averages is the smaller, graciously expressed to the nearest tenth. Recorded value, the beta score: 57.6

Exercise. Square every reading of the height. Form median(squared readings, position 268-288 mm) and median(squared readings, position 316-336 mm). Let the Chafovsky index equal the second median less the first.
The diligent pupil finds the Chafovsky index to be -62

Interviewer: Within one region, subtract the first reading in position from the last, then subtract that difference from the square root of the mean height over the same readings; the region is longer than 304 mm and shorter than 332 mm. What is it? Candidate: 7.9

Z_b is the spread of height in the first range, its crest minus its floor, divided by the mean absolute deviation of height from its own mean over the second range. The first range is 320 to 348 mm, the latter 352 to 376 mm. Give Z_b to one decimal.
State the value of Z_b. 3.1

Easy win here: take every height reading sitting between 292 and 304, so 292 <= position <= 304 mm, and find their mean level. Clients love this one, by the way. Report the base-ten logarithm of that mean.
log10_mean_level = 1.75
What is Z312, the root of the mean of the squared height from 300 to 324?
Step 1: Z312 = 57.6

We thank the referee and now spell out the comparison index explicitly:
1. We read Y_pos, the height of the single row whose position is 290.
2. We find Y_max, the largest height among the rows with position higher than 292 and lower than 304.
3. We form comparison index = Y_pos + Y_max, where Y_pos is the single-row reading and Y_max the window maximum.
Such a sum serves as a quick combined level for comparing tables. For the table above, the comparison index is 114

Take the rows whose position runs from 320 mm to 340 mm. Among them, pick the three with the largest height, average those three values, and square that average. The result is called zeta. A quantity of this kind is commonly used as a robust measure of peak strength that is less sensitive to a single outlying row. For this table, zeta 3379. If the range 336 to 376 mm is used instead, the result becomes 3489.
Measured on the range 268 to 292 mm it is 3401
